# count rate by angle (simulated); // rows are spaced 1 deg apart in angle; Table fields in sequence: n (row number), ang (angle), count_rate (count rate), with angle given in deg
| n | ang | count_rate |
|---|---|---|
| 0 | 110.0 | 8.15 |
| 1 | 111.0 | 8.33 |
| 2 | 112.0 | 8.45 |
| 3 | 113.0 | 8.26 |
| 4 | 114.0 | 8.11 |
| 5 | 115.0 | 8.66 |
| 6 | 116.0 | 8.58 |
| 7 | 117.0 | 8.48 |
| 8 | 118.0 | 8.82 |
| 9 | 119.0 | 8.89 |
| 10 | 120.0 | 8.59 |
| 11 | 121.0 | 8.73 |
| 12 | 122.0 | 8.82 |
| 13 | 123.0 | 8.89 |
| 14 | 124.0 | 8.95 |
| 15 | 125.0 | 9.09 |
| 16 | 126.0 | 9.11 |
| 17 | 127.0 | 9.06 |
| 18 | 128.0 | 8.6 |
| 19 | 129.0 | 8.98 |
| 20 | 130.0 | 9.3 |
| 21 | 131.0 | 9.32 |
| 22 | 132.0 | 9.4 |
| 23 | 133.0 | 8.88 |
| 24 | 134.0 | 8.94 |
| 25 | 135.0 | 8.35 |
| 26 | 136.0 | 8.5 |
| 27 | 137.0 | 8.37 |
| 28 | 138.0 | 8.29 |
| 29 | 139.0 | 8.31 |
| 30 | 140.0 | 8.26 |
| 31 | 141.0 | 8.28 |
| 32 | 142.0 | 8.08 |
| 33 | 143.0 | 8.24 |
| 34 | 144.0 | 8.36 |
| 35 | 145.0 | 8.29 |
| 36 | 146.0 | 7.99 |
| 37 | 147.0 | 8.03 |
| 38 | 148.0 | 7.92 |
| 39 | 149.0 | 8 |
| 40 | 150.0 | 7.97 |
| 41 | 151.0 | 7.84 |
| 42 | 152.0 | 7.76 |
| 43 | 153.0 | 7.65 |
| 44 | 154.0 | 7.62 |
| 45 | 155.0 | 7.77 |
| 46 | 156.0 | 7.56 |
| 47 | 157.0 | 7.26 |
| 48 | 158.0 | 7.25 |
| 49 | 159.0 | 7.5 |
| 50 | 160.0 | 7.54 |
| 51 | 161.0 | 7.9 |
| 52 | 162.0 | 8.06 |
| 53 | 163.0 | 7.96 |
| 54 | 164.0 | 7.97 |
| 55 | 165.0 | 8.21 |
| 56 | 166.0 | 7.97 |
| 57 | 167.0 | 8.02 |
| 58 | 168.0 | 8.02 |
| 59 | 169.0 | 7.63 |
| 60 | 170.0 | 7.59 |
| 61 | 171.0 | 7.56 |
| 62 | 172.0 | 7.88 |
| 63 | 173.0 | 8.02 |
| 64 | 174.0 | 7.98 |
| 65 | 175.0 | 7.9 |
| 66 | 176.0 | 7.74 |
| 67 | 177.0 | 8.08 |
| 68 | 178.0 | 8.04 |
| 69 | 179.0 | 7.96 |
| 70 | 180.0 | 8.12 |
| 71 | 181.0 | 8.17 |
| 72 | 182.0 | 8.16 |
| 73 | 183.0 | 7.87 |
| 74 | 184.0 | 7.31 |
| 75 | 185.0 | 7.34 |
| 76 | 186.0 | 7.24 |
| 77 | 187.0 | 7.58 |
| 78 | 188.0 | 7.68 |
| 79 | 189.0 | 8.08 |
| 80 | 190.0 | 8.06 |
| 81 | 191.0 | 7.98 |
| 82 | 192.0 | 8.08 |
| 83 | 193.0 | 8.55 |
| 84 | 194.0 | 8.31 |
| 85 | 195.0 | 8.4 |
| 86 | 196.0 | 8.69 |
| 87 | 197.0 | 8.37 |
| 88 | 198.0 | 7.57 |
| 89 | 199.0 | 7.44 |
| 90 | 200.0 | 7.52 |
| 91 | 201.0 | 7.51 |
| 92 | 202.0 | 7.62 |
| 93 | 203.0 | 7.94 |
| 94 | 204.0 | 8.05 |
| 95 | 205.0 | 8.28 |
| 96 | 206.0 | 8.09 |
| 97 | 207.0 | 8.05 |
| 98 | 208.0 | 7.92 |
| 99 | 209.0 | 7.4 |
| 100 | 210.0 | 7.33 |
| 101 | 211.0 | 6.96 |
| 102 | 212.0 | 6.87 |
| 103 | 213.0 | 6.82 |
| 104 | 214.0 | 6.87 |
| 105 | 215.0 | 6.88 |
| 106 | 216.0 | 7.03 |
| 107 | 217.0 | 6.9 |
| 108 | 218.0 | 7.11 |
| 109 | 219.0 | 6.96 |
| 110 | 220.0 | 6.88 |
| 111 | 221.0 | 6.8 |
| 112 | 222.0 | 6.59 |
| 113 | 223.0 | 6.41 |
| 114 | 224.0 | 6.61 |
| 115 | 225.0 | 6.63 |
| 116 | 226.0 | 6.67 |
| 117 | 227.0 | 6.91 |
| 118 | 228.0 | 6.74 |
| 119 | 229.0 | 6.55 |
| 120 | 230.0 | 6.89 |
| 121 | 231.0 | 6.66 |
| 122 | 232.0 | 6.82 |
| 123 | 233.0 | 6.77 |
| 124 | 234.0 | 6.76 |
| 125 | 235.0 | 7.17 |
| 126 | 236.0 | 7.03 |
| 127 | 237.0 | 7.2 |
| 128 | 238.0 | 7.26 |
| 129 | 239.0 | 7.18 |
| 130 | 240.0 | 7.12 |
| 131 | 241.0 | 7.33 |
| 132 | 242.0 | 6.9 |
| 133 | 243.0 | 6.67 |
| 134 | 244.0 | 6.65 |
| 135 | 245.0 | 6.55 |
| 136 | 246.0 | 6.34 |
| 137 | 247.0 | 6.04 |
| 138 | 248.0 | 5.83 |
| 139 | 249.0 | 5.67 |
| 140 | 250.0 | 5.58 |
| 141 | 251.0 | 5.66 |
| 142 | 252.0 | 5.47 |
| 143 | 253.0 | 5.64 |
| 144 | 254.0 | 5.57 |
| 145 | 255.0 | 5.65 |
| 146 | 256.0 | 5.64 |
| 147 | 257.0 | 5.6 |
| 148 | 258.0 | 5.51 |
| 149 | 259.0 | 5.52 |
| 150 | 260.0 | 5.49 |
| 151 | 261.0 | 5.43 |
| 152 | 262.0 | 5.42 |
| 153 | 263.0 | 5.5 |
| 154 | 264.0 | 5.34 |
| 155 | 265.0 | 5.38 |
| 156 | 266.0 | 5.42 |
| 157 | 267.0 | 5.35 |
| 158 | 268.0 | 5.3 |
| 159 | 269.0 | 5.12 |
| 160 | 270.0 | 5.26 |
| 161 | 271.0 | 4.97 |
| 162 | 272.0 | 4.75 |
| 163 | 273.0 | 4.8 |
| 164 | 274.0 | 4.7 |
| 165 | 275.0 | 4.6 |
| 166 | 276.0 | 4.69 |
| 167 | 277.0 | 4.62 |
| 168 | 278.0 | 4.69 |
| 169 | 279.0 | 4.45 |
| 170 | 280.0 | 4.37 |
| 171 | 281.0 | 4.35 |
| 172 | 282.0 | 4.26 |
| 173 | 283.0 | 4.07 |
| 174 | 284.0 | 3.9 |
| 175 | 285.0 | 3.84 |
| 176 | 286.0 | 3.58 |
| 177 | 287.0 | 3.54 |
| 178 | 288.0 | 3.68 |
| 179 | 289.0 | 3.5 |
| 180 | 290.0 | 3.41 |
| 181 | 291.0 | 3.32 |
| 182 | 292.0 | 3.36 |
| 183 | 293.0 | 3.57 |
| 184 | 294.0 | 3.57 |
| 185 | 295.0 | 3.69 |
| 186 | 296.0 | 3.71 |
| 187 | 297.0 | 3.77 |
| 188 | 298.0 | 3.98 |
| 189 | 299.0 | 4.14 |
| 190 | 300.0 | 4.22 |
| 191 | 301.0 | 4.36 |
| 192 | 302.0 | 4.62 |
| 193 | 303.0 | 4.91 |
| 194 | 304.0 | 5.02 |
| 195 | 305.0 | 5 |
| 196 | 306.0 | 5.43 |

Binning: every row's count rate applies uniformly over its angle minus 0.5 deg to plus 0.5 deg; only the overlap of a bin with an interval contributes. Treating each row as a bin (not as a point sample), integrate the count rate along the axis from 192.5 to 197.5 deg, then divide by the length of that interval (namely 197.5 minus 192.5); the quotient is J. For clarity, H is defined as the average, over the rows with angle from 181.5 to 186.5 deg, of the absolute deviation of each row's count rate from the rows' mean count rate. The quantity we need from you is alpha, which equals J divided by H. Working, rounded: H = 0.34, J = 8.5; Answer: 25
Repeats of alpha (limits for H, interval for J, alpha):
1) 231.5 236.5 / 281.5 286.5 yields 26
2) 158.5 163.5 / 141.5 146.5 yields 38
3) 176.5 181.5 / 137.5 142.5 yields 139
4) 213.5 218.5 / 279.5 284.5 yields 47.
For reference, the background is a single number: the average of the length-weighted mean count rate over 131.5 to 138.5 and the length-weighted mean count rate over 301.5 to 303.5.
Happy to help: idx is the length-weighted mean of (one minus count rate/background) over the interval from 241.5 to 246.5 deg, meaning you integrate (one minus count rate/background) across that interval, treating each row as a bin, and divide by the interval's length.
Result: 0.01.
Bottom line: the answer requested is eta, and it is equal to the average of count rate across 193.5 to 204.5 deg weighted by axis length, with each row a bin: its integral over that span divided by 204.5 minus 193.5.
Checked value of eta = 7.95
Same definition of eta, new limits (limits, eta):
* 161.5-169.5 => 7.98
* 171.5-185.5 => 7.90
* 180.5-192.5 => 7.80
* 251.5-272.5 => 5.40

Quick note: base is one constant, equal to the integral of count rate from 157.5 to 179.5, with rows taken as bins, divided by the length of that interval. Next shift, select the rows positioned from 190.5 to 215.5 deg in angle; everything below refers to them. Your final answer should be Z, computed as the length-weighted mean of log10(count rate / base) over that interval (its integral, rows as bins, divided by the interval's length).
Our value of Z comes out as -0.01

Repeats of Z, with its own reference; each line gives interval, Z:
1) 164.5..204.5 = 0.00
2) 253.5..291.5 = -0.22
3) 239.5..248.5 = -0.08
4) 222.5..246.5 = -0.06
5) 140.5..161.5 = 0.00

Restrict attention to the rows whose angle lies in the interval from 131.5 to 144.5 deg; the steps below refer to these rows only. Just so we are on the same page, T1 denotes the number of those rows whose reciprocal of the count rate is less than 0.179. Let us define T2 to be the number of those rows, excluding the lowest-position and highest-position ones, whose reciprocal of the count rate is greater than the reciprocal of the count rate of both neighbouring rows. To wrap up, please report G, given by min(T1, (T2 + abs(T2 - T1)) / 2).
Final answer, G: 6.50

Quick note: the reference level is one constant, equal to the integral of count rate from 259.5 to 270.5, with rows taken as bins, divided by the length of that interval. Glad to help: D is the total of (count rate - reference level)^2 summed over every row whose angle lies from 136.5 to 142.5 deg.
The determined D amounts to 51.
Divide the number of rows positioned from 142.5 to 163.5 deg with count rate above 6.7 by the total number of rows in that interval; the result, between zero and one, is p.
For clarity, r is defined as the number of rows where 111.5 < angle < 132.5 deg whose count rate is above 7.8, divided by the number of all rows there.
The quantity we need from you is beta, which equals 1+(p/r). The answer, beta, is 2.00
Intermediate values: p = 1.0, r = 1.0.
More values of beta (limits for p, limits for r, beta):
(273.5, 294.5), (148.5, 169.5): 1.00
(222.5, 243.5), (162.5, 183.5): 1.82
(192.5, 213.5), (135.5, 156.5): 2.31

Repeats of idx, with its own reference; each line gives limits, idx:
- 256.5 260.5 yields 0.18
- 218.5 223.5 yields 0.00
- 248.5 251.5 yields 0.16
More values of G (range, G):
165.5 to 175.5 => 5.00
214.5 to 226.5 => 6.00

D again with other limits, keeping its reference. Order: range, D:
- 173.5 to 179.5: 40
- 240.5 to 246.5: 12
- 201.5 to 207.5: 42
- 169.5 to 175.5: 36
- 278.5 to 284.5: 8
